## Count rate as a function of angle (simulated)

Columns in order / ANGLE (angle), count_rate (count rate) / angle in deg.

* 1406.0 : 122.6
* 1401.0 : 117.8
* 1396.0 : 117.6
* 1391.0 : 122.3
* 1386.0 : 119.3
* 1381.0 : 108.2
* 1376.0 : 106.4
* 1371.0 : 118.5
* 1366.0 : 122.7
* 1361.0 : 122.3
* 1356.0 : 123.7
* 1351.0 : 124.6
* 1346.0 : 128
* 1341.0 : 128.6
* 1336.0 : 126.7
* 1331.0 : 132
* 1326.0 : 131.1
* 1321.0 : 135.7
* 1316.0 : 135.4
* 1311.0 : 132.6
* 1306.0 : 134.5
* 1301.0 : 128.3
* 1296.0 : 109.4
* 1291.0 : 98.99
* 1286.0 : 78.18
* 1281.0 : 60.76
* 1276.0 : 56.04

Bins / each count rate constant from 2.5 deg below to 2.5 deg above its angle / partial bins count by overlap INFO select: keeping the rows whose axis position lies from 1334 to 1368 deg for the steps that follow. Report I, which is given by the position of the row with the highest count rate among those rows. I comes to 1341.0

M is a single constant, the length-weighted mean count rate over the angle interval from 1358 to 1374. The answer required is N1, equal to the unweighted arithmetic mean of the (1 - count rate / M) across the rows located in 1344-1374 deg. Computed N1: -0.02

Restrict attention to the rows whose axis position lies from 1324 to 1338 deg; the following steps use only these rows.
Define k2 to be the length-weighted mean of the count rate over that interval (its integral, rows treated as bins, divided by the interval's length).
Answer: 130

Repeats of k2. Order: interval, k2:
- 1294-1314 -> 127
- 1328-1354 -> 128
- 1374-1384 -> 108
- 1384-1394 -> 121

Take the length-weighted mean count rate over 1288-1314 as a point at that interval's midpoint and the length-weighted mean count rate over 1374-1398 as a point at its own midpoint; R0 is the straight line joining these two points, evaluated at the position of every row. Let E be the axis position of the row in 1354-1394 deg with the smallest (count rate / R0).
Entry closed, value 1376.0 deg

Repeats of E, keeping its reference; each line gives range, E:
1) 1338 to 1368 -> 1361.0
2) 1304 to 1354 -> 1351.0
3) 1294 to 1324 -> 1296.0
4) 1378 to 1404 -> 1381.0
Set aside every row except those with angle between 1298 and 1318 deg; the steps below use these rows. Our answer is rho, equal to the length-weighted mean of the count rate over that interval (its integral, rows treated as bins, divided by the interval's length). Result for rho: 132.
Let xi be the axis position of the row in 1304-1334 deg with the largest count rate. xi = 1321.0 deg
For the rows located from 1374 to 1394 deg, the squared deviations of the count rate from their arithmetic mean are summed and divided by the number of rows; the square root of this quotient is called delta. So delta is 6.9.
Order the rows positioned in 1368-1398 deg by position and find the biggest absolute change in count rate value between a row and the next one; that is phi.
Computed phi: 12.1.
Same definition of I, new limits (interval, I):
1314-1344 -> 1321.0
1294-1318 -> 1316.0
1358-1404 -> 1366.0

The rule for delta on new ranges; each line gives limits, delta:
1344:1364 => 2.1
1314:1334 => 2.0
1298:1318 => 2.7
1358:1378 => 6.6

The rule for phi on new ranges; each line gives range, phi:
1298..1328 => 6.2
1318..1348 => 5.3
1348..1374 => 4.2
